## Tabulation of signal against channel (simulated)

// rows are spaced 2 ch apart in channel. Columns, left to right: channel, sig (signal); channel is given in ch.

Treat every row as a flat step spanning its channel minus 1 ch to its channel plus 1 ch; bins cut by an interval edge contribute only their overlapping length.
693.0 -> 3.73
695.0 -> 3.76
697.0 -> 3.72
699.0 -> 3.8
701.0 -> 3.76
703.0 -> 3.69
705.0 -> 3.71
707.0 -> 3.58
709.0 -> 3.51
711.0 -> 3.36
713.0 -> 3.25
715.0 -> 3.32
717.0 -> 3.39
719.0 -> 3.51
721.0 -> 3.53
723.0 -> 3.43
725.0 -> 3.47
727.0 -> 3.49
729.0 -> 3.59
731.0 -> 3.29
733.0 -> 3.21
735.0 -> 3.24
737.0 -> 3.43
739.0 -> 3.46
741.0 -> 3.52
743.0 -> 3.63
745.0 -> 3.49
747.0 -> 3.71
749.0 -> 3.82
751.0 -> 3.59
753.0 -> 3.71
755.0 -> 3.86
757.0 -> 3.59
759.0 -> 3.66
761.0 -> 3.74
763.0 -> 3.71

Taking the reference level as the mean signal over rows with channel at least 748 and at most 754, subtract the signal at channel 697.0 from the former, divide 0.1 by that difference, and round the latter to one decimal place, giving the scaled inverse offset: -7.5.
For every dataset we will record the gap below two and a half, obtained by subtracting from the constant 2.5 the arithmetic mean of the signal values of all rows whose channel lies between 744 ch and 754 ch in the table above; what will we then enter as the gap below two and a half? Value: -1.16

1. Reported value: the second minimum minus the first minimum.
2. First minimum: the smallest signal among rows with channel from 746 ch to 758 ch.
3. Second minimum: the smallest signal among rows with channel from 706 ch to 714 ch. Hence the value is -0.34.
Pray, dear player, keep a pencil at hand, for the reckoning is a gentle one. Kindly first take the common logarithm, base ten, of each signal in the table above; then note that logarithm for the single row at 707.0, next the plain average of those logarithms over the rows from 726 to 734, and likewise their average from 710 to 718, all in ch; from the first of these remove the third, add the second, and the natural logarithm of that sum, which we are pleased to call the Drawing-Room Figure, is -0.576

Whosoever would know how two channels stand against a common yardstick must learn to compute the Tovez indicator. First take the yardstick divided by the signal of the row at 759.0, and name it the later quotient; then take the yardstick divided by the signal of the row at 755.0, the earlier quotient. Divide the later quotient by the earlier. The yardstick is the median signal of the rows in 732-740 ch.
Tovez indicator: 1.05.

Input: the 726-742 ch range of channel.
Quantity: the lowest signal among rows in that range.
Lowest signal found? 3.21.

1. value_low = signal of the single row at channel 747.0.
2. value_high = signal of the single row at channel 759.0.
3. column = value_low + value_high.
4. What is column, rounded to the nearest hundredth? 7.37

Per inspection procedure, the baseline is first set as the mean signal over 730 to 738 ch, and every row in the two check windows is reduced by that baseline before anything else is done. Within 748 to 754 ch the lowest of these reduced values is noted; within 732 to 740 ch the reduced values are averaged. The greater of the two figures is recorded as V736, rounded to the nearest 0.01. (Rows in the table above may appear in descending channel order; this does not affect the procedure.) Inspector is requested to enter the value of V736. 0.30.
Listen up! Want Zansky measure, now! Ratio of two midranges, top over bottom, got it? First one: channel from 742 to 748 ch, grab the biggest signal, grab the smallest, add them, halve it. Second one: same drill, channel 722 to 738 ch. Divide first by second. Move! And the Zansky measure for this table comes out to 1.06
